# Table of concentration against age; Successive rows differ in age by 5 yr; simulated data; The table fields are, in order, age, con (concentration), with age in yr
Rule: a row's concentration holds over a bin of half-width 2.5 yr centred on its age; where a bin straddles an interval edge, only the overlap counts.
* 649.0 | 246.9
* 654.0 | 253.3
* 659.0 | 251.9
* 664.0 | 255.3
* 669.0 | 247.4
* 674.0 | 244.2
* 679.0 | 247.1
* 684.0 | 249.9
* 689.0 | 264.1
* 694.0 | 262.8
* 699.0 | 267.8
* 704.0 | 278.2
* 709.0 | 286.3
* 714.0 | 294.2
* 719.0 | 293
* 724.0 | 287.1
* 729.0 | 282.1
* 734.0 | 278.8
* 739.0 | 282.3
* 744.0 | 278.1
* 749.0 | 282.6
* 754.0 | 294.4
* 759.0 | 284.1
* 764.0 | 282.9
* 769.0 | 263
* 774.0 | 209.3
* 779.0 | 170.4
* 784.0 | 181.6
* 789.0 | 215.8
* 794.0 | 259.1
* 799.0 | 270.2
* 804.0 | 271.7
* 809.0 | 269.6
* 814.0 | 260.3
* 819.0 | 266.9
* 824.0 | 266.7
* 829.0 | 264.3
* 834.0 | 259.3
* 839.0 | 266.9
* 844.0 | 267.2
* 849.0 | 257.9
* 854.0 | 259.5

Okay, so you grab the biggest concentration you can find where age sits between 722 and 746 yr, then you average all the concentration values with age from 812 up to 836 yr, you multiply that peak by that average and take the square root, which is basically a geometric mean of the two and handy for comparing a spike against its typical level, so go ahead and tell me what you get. 275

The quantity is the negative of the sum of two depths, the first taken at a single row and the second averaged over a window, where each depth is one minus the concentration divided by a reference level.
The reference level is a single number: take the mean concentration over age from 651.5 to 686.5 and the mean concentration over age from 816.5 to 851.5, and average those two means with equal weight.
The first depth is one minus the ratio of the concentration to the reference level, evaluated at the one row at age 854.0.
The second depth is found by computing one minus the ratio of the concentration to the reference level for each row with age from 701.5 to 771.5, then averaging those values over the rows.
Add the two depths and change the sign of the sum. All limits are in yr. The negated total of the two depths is 0.11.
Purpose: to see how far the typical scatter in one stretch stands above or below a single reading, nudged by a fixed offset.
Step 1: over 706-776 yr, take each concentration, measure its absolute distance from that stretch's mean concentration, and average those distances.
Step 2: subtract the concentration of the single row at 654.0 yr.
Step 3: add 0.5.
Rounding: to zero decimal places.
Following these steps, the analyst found -241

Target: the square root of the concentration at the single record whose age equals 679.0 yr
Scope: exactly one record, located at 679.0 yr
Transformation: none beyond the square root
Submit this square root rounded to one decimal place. 15.7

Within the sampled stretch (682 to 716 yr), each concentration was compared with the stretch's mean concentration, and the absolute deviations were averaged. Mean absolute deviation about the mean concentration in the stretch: 12.3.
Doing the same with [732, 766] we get 3.4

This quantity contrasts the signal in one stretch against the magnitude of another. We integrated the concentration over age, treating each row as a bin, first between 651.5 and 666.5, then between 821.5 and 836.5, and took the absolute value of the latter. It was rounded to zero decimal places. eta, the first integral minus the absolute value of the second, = -149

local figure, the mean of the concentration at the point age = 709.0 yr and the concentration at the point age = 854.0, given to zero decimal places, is 273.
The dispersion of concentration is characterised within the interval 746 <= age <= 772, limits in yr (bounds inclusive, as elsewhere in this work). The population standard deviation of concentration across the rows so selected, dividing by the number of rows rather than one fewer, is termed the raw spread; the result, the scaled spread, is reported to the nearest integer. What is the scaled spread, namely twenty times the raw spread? 204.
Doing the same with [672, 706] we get 231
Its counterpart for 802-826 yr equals 77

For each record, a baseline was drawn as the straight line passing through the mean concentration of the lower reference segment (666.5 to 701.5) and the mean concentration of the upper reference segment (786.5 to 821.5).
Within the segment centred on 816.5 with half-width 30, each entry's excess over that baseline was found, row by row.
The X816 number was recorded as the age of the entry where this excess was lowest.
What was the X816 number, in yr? 789.0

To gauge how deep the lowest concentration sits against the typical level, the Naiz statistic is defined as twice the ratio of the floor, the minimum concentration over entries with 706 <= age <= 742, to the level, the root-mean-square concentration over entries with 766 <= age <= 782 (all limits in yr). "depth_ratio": 2.6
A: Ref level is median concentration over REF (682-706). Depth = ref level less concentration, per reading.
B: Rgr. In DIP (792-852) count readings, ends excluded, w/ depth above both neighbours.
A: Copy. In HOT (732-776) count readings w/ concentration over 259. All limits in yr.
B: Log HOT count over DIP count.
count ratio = 4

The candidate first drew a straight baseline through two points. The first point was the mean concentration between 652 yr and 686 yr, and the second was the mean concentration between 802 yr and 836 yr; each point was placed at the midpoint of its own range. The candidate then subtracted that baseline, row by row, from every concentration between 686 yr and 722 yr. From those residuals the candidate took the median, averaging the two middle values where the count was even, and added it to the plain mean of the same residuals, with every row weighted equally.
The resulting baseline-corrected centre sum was 49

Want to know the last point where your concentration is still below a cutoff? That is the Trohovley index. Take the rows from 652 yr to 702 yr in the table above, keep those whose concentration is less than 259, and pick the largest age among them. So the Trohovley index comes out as 684.0 yr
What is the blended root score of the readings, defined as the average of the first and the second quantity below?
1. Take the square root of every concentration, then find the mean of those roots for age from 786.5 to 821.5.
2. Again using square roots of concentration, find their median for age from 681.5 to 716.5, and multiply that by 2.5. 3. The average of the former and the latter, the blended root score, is 28.5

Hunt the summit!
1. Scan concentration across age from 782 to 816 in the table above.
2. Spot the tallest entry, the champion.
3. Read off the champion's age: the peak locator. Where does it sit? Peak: 804.0 yr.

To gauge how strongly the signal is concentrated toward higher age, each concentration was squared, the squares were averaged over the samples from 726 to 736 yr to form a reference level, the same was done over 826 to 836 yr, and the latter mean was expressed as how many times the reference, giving 0.87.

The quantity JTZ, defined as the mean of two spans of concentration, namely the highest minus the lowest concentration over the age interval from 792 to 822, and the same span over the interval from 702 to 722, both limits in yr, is 14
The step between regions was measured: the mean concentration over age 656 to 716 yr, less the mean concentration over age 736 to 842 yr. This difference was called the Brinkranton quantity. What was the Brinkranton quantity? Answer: 5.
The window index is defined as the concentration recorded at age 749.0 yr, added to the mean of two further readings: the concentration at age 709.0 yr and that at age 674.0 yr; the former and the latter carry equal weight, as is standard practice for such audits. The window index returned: 548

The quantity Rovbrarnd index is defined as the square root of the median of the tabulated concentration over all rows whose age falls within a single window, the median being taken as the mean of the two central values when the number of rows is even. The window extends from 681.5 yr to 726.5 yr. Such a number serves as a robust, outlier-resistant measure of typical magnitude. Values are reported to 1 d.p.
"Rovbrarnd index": 16.7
